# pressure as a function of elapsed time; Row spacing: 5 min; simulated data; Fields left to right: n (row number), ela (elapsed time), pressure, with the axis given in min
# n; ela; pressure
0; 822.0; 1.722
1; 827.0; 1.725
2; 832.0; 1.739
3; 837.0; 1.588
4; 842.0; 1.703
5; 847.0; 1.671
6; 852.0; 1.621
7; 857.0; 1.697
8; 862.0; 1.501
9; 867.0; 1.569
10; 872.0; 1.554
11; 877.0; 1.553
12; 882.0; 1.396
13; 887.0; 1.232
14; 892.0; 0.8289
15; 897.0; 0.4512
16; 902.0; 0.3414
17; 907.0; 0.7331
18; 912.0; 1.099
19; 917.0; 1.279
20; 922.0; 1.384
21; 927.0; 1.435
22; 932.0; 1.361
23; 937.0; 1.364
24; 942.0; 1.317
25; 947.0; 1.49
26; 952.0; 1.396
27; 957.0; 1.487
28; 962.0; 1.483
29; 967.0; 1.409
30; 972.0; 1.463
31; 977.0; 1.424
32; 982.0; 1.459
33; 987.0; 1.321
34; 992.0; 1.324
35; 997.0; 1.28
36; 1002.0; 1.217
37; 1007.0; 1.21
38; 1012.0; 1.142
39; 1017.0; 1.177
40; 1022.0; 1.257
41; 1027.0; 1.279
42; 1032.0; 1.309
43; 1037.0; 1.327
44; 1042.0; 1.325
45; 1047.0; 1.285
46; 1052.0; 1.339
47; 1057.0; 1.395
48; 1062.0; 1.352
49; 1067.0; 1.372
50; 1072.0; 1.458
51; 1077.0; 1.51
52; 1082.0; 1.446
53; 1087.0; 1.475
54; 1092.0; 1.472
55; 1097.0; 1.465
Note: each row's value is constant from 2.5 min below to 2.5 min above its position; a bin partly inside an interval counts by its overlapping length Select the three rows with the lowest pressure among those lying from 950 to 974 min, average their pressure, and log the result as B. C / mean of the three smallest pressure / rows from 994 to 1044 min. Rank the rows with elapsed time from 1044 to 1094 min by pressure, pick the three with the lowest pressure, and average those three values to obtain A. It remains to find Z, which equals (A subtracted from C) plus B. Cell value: 1.3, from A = 1.33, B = 1.4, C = 1.18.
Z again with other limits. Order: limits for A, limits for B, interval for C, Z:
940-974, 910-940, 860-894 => 1.0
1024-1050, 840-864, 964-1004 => 1.6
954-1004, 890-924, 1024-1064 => 0.5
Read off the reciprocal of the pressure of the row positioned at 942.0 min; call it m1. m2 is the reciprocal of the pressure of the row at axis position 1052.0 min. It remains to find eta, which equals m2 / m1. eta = 1.0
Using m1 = 0.76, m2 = 0.75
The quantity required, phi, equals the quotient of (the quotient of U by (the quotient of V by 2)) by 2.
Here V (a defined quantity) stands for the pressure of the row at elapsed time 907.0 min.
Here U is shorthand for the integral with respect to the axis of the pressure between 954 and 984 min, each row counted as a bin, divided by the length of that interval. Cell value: 1.98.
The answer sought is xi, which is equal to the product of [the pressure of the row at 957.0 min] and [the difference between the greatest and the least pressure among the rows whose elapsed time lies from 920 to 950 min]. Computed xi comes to 0.26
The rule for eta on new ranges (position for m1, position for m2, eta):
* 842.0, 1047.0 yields 1.3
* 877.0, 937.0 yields 1.1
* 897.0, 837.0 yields 0.3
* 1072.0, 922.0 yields 1.1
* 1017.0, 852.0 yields 0.7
